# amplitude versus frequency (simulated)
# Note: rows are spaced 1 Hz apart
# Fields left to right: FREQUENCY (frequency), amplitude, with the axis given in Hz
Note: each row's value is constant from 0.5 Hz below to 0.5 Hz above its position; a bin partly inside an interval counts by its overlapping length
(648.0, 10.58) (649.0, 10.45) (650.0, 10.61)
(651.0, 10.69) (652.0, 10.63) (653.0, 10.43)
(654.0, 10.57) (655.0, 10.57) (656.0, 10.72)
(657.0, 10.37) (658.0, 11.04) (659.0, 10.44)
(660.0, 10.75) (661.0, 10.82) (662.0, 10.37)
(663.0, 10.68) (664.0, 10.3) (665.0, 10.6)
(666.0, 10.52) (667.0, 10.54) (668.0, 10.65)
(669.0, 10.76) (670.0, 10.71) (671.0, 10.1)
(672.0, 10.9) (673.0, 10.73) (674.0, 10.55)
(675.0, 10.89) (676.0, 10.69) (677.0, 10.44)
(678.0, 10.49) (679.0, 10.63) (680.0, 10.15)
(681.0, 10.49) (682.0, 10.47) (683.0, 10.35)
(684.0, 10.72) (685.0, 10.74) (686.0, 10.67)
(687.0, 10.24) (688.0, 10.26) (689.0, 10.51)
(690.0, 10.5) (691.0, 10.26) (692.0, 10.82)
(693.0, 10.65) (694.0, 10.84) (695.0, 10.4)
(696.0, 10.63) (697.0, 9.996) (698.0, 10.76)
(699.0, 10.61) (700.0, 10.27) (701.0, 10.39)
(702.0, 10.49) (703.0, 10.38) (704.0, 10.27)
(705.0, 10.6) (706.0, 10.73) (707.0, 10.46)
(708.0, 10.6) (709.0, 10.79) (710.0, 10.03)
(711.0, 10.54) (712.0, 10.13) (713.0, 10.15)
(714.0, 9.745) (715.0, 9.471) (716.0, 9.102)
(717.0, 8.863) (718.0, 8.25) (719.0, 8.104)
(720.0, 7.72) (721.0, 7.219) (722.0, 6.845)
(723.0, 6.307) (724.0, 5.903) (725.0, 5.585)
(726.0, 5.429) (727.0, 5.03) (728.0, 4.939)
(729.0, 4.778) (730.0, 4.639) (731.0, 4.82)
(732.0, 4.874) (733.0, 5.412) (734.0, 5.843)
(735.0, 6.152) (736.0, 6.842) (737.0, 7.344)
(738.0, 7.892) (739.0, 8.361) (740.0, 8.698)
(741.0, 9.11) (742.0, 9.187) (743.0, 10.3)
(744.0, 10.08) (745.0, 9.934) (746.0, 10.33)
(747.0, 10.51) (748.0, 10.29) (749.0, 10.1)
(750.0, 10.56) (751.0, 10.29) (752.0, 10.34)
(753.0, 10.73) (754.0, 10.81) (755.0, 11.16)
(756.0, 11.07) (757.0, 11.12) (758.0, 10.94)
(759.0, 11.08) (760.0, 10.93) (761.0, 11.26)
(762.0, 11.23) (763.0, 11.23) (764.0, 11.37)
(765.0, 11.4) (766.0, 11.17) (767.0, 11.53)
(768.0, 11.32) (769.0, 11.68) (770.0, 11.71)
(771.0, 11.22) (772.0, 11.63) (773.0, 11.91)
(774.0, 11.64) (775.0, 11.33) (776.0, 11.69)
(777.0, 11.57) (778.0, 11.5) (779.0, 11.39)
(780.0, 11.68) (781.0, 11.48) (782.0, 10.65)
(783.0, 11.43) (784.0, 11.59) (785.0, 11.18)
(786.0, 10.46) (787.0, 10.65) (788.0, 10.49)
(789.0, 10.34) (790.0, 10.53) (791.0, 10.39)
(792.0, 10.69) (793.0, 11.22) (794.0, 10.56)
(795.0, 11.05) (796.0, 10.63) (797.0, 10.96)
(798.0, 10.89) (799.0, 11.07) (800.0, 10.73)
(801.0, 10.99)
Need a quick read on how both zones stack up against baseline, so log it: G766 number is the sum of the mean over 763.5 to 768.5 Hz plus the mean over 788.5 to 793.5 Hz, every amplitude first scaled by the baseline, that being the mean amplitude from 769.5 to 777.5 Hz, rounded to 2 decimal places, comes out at 1.90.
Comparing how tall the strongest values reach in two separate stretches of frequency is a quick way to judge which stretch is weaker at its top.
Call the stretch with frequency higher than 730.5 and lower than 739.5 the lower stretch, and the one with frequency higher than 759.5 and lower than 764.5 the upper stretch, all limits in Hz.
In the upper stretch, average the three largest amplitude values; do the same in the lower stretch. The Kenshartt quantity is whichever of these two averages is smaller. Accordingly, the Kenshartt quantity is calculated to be 7.9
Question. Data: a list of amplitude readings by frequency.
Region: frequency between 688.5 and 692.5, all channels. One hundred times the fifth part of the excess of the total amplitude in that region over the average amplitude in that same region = 631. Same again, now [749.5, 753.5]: 629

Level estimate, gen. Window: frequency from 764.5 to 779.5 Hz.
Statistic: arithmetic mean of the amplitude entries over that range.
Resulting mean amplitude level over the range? 11.5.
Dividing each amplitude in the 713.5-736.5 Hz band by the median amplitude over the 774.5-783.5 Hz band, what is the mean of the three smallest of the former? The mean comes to 0.41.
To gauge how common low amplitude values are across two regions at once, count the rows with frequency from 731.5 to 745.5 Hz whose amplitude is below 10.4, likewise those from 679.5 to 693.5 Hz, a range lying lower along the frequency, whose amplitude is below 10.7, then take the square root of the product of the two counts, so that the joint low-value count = 12.4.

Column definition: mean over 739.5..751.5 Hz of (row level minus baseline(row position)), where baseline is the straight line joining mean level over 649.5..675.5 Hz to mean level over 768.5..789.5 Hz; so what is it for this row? -1.2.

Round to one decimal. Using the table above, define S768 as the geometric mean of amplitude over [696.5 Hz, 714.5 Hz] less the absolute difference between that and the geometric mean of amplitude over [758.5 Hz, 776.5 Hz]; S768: 9.4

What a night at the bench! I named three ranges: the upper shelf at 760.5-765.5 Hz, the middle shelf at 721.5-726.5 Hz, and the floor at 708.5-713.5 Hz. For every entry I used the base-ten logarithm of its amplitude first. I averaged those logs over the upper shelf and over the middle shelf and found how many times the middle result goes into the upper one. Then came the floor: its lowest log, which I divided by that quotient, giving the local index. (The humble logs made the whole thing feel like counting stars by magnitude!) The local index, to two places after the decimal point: 0.74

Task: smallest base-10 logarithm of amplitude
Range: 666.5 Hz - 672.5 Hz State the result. 1.00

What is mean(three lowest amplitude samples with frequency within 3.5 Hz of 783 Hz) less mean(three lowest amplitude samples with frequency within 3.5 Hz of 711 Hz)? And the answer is 1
